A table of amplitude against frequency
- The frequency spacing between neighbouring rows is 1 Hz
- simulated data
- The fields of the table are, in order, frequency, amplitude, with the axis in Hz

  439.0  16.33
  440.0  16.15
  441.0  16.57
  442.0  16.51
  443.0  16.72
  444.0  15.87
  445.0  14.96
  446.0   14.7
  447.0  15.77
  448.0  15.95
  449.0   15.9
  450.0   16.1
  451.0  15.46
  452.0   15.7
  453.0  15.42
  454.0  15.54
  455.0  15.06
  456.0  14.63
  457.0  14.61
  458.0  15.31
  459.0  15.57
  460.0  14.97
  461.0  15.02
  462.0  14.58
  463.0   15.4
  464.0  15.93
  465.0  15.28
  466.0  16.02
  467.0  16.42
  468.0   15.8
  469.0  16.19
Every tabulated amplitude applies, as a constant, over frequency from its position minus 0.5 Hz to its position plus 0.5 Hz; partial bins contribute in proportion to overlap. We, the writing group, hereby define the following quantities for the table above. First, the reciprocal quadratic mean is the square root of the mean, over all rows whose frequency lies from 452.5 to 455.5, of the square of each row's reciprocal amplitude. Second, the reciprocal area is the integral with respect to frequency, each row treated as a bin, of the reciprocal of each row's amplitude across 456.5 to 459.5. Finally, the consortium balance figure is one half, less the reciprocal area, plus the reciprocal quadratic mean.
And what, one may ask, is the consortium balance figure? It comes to 0.367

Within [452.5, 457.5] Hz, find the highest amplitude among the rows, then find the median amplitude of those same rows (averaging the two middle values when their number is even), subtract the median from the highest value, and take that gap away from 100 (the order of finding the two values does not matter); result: 99.5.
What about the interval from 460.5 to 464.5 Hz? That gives 99.3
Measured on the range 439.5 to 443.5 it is 99.8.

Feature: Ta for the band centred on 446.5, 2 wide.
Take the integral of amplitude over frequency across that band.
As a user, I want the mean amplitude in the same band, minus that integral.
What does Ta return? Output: -15.2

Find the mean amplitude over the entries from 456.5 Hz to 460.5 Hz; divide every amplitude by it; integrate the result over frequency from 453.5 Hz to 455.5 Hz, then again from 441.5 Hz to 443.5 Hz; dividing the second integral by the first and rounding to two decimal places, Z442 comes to 1.09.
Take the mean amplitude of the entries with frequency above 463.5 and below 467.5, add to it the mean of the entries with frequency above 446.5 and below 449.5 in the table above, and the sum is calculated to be 31.8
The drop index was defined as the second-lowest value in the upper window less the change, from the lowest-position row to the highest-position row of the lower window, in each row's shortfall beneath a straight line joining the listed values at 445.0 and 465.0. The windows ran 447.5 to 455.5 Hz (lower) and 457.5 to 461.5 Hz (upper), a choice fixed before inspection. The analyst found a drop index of 14.0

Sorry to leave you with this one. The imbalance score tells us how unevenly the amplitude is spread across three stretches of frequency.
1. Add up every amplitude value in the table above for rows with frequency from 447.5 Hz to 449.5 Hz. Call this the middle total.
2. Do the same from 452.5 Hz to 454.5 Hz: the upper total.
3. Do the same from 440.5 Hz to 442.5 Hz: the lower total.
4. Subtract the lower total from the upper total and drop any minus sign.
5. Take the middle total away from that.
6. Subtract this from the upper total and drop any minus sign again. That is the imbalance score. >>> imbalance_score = 60.7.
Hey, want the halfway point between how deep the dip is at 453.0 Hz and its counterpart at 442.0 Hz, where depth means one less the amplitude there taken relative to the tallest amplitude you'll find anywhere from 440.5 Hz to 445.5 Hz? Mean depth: 0.045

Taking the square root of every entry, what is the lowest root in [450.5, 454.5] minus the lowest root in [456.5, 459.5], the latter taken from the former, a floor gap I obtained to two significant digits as 0.10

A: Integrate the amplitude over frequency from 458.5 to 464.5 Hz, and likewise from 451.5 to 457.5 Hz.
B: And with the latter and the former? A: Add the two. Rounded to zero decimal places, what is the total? 182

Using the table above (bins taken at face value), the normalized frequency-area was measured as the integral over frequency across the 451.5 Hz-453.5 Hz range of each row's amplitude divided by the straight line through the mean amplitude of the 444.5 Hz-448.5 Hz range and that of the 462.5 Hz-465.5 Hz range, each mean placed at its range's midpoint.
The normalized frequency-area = 2.02 Hz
